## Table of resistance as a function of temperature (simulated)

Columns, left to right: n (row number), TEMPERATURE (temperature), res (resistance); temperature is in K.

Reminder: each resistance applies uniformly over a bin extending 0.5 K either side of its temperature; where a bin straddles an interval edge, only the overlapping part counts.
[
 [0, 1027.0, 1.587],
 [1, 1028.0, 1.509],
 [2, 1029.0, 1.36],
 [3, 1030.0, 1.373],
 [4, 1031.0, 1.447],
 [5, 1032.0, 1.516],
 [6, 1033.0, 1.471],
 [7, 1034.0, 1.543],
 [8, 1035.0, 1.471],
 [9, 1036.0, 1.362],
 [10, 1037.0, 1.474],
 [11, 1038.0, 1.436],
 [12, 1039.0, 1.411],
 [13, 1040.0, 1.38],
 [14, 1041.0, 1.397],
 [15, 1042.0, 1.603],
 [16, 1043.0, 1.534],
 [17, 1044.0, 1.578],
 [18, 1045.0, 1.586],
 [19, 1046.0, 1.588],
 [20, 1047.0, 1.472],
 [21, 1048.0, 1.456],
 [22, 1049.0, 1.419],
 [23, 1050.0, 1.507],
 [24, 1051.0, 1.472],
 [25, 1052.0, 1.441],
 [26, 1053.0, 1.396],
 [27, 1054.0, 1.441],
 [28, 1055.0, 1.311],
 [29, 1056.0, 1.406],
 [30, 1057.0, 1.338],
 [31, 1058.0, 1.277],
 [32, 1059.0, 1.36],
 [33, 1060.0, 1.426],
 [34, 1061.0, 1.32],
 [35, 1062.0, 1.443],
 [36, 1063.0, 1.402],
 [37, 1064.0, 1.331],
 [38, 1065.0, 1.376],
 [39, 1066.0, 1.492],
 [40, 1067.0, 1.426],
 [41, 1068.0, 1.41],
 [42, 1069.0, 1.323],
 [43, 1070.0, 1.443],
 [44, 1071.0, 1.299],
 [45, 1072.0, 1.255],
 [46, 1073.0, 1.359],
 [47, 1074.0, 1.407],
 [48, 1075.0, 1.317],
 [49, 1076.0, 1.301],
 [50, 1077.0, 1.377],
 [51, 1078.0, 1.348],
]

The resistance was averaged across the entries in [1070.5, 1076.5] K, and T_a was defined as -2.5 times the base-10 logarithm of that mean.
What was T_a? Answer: -0.30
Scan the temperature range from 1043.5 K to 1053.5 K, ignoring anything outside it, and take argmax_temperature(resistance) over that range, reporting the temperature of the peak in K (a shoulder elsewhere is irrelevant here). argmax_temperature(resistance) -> 1046.0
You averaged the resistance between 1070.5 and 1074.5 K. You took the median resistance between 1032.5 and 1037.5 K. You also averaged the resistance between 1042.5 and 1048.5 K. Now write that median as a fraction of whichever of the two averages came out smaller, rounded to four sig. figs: 1.106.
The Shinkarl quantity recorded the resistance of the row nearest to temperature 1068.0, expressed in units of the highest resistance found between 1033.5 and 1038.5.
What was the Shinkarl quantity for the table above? 0.914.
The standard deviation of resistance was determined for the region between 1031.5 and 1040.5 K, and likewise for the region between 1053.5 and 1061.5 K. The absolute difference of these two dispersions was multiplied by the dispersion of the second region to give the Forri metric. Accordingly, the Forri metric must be 0.0001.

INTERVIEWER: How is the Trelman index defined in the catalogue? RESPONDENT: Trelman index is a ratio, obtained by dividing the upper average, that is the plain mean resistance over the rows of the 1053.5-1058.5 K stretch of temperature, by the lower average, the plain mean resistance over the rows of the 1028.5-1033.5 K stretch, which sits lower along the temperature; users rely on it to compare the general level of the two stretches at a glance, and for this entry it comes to 0.95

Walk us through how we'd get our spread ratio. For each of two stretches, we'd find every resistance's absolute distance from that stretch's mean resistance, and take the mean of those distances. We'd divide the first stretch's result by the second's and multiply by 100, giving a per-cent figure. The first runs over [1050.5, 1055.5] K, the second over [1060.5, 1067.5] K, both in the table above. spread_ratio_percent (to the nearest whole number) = 97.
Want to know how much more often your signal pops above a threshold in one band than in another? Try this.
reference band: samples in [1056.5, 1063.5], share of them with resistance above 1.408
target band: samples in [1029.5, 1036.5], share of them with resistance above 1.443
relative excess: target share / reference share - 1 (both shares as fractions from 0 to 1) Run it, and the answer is 1.5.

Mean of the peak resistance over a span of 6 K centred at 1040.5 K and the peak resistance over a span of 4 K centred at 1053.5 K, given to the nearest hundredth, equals 1.52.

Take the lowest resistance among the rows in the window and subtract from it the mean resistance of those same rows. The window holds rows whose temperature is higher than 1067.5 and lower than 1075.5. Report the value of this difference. -0.097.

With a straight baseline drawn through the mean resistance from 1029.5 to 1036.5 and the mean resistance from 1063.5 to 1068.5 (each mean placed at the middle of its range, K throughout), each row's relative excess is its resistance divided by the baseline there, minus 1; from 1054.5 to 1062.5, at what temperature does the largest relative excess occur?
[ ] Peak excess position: 1062.0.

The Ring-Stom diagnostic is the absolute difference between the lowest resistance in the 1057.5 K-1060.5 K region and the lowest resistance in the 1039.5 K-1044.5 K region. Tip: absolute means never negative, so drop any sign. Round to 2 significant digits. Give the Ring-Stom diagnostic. 0.10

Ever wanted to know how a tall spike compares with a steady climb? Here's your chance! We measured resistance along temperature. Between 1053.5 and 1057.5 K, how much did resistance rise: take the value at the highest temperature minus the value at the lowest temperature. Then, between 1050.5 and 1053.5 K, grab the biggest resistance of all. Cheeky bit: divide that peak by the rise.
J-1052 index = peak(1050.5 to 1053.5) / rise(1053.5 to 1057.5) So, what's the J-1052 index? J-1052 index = -14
